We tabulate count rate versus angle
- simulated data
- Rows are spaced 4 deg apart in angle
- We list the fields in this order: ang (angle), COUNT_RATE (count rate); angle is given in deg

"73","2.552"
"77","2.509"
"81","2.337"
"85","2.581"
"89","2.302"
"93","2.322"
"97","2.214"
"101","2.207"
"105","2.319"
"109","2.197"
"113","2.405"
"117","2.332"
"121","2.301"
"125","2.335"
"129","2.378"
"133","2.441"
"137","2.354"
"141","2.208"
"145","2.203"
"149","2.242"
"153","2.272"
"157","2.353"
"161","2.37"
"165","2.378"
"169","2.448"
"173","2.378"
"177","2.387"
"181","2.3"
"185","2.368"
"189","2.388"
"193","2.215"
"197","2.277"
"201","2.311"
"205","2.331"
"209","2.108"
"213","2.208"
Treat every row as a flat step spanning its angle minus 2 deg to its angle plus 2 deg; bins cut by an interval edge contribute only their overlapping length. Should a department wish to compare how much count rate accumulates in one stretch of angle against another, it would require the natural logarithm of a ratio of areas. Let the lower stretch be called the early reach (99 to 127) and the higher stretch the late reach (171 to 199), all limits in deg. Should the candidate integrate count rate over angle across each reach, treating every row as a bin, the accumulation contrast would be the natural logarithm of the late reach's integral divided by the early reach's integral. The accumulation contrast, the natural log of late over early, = 0.0134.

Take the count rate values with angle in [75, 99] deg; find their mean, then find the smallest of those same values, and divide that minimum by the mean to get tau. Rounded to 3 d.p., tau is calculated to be 0.931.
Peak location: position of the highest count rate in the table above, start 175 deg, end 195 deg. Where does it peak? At 189 deg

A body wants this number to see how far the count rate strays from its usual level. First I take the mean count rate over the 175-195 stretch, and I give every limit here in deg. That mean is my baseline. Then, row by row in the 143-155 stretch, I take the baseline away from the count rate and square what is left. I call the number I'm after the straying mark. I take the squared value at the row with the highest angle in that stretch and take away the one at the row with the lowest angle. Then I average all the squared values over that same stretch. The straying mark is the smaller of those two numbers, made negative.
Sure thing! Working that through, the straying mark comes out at 0.013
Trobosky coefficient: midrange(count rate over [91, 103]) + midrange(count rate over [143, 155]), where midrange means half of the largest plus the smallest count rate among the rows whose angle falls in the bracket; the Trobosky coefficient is 4.50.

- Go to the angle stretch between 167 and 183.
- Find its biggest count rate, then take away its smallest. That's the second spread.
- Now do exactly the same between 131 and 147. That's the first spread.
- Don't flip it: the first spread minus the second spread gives 0.09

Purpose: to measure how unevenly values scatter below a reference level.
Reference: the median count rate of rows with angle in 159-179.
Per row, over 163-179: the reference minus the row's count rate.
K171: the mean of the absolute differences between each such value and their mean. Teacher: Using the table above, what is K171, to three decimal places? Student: 0.025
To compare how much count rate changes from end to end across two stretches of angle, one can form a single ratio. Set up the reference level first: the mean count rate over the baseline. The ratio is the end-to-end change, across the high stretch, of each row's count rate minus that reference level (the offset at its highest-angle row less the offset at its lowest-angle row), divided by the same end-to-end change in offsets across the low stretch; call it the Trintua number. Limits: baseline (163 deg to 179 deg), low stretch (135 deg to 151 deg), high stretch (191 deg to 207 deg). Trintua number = -1.0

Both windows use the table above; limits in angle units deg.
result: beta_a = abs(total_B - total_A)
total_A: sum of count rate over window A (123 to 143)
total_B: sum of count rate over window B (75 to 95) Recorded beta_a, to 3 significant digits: 0.335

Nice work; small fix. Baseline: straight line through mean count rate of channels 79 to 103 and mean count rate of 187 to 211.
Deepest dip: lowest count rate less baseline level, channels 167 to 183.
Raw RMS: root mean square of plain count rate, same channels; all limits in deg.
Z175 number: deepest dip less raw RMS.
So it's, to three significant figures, -2.36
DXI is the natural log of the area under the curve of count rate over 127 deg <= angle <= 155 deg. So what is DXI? 4.16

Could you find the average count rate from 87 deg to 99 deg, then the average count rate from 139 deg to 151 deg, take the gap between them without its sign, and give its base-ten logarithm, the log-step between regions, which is -1.2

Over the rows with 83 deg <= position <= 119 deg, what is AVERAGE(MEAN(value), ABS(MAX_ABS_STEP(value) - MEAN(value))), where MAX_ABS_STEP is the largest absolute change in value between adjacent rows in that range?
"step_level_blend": 2.18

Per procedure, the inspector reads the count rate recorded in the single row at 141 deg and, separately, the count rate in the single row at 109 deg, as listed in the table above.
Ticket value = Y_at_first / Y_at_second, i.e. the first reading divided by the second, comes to 1.01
